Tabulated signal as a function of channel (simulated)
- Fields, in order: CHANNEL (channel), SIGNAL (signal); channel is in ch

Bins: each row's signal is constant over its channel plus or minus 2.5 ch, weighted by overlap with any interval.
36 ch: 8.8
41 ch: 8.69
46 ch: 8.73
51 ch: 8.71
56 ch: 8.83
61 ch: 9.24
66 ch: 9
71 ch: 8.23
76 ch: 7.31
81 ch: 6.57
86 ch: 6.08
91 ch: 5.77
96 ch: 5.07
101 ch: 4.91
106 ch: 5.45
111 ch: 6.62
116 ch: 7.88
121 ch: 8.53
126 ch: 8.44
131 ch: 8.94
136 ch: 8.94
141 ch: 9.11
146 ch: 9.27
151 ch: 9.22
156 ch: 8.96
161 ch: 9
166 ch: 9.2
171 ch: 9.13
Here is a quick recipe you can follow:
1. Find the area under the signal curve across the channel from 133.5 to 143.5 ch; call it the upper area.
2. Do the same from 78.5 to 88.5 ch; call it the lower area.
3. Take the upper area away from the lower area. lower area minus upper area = -27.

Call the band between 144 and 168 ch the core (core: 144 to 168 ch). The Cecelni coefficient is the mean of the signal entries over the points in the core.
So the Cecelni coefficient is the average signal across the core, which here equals 9.13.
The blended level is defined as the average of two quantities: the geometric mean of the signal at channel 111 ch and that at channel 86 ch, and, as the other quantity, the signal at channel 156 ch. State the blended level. 7.7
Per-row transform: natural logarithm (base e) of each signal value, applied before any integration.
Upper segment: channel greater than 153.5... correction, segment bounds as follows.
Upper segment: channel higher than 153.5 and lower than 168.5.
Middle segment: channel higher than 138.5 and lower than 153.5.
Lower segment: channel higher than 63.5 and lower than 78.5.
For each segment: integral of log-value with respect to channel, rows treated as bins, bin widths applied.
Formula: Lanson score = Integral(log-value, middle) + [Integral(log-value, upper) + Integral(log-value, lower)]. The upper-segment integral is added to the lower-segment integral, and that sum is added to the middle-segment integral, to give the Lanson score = 98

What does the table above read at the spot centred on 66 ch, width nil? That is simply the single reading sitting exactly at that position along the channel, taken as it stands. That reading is 9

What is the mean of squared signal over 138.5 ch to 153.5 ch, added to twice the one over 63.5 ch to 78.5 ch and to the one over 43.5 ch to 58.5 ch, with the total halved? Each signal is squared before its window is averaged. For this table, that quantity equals 148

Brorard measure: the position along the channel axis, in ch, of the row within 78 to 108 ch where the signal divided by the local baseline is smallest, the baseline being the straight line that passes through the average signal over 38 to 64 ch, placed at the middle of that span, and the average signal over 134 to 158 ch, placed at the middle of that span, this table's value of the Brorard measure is 101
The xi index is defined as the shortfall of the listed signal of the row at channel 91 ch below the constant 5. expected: -0.8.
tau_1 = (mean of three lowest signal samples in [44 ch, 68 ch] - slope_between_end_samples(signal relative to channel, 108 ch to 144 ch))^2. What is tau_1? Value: 75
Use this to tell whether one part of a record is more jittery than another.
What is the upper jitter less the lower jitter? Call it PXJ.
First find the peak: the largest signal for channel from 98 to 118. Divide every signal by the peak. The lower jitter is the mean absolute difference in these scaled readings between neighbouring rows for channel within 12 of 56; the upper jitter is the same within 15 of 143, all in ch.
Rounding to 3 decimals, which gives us -0.009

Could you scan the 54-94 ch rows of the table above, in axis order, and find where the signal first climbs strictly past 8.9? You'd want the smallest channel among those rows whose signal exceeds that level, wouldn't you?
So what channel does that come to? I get 61 ch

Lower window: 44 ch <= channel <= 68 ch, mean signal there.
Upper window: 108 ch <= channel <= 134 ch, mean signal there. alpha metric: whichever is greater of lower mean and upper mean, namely 8.90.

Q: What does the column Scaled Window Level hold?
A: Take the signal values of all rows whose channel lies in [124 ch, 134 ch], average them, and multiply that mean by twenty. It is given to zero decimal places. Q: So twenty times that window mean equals 174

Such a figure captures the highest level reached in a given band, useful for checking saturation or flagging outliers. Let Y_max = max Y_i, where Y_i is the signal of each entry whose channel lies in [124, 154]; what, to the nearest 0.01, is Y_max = 9.27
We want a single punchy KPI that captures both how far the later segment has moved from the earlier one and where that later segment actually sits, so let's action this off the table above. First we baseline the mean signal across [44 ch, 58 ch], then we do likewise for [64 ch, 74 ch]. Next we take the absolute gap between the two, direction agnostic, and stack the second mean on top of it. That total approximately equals 8.8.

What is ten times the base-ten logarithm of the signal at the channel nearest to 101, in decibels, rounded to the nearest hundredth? 6.91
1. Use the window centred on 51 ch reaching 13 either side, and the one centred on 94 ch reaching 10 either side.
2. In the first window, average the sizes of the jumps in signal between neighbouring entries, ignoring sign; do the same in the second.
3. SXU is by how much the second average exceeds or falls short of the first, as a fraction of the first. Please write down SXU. 1.6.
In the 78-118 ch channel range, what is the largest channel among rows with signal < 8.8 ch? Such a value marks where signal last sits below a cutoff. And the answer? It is 116 ch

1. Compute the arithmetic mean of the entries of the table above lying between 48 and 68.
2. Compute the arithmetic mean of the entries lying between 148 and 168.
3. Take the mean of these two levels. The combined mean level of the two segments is 9.0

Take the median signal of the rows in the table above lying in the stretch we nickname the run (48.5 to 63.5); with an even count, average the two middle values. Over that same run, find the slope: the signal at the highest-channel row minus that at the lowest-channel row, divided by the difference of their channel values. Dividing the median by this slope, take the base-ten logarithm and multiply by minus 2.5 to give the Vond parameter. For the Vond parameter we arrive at -5.6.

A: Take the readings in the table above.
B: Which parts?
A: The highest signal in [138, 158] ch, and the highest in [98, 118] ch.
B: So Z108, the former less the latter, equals 1.39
